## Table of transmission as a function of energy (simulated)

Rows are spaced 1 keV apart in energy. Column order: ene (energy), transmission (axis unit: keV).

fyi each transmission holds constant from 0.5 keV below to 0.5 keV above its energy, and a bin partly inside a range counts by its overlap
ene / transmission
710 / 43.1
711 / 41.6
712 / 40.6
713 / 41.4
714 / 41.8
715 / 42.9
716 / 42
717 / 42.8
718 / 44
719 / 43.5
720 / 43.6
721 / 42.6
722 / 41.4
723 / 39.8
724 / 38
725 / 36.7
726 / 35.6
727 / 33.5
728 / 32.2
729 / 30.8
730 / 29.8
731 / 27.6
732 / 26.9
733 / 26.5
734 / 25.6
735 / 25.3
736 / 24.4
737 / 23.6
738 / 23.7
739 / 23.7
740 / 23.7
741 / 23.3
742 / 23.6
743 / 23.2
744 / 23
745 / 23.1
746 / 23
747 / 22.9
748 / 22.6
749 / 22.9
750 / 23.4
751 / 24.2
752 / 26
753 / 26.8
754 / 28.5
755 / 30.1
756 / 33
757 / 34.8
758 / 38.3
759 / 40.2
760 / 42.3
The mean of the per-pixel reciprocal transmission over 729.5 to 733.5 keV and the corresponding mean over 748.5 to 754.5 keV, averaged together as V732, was 0.038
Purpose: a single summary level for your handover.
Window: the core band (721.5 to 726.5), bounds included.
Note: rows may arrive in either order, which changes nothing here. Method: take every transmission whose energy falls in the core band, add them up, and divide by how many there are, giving 38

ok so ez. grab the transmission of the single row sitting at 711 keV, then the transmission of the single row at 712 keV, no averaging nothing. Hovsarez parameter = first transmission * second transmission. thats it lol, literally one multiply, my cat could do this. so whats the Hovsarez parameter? 1689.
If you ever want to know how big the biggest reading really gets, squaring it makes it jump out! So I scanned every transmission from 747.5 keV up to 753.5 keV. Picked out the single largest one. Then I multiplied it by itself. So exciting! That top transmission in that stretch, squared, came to 718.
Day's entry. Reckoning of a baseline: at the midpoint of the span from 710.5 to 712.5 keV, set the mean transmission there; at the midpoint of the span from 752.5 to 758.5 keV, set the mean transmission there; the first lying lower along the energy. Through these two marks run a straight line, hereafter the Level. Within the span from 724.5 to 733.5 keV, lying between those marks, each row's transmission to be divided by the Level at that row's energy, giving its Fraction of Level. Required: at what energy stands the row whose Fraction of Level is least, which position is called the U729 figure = 733 keV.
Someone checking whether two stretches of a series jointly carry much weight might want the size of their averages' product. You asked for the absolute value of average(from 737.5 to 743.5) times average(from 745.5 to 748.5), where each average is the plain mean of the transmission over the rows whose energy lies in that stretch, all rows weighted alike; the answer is 537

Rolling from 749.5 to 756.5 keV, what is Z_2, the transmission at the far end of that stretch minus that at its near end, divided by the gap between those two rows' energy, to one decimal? 1.6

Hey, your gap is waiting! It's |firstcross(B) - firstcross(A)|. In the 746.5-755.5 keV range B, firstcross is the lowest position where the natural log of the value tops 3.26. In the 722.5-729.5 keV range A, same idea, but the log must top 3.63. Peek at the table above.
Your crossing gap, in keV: 30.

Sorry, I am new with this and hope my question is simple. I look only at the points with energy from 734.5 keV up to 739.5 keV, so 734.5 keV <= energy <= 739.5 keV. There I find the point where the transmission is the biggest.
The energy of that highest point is 735 keV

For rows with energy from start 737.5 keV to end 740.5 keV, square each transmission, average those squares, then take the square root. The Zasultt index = 23.7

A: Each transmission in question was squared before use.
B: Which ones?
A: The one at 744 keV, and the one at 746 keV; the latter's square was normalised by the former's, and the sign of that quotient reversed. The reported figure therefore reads -1.0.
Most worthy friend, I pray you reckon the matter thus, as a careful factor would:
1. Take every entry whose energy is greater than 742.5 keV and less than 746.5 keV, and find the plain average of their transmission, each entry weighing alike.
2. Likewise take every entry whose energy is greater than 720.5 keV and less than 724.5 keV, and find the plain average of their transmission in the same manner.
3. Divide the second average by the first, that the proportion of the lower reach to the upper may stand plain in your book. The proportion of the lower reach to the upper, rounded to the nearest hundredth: 1.75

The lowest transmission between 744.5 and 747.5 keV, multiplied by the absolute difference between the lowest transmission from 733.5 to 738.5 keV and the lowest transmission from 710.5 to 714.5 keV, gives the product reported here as 389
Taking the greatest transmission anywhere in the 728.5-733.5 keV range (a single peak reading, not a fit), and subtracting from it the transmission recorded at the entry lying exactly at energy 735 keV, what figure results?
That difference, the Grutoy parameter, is 5.5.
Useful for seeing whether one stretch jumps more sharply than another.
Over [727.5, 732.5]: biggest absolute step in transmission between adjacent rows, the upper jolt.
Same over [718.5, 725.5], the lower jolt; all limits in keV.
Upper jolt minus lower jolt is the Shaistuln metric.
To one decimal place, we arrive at 0.4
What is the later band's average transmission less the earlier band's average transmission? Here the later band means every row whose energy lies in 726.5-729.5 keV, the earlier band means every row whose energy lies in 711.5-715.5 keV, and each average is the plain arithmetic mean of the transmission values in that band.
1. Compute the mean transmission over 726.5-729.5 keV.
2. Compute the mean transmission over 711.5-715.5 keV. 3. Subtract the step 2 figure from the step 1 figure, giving -9.5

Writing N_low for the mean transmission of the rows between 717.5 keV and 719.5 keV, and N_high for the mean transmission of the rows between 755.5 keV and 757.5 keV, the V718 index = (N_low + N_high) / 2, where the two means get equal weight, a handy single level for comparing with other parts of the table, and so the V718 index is 38.8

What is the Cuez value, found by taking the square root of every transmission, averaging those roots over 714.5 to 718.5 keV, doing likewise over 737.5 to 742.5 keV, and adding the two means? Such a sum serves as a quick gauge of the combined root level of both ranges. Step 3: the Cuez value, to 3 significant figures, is 11.4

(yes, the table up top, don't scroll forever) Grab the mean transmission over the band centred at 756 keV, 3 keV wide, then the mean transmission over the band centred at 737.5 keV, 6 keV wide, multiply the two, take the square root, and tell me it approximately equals 28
